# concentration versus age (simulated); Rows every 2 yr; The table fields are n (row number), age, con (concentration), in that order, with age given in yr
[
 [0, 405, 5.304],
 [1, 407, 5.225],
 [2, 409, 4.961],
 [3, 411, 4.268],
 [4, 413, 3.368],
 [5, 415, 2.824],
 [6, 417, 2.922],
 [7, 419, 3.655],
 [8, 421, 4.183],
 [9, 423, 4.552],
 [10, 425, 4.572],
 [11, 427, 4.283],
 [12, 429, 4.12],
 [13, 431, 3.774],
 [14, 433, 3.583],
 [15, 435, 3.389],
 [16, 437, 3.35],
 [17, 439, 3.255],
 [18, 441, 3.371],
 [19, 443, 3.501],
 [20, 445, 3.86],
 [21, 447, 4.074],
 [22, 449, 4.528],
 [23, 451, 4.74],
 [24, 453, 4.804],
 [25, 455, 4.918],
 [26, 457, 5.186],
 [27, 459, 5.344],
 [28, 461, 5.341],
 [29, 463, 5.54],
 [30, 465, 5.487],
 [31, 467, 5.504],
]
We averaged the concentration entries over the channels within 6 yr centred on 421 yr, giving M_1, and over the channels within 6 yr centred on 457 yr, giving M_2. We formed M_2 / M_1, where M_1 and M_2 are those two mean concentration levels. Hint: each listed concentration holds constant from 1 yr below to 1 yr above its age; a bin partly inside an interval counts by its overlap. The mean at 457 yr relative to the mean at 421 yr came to 1.25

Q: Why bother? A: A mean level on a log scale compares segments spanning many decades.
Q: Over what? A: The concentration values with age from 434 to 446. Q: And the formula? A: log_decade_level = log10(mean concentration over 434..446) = 0.54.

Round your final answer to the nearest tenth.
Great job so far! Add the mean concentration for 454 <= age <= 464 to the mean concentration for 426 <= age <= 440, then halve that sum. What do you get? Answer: 4.5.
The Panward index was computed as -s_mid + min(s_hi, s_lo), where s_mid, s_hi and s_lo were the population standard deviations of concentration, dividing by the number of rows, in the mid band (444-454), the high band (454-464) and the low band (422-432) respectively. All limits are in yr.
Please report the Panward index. -0.17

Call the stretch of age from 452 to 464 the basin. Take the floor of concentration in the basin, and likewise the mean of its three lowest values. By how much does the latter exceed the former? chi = 0.17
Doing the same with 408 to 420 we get 0.21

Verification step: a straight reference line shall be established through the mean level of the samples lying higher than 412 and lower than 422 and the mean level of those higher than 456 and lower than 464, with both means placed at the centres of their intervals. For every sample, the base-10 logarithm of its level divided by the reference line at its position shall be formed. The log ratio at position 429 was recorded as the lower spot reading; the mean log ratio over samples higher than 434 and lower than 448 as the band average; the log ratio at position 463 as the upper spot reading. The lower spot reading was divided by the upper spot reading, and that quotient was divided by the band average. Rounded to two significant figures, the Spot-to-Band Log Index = -48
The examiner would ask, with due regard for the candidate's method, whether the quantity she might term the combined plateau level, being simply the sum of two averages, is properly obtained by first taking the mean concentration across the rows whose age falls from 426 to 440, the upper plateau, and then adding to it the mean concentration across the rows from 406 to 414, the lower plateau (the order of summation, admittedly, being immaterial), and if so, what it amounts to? 8.1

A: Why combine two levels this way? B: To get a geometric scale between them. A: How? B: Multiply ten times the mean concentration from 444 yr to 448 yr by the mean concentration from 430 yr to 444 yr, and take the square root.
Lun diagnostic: 11.7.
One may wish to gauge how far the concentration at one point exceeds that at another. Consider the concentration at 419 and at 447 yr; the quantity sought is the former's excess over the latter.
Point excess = -0.4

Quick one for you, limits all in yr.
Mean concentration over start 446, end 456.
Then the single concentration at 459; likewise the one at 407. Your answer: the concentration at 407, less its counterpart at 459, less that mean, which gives -4.7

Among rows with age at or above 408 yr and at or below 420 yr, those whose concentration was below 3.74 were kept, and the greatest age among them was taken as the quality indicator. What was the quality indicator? 419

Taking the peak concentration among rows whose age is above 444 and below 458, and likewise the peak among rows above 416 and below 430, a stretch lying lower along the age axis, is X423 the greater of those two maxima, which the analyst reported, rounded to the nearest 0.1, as 5.2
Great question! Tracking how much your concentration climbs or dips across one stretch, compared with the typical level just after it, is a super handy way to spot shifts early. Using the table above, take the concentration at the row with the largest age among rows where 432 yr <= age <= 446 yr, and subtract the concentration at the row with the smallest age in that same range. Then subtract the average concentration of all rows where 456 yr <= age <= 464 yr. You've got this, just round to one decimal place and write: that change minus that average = -5.1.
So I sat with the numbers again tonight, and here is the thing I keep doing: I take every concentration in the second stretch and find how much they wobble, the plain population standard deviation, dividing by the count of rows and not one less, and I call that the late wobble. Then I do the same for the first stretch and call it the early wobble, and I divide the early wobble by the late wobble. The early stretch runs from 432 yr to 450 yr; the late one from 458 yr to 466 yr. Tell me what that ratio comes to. 4.5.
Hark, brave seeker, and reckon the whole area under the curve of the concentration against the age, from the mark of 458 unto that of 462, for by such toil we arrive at 21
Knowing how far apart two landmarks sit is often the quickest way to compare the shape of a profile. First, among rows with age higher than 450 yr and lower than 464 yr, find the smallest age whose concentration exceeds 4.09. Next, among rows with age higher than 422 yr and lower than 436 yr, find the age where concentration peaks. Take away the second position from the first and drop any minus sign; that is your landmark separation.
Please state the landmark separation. 26 yr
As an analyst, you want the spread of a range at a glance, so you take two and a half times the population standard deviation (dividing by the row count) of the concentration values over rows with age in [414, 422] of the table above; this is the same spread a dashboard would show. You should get 1.39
